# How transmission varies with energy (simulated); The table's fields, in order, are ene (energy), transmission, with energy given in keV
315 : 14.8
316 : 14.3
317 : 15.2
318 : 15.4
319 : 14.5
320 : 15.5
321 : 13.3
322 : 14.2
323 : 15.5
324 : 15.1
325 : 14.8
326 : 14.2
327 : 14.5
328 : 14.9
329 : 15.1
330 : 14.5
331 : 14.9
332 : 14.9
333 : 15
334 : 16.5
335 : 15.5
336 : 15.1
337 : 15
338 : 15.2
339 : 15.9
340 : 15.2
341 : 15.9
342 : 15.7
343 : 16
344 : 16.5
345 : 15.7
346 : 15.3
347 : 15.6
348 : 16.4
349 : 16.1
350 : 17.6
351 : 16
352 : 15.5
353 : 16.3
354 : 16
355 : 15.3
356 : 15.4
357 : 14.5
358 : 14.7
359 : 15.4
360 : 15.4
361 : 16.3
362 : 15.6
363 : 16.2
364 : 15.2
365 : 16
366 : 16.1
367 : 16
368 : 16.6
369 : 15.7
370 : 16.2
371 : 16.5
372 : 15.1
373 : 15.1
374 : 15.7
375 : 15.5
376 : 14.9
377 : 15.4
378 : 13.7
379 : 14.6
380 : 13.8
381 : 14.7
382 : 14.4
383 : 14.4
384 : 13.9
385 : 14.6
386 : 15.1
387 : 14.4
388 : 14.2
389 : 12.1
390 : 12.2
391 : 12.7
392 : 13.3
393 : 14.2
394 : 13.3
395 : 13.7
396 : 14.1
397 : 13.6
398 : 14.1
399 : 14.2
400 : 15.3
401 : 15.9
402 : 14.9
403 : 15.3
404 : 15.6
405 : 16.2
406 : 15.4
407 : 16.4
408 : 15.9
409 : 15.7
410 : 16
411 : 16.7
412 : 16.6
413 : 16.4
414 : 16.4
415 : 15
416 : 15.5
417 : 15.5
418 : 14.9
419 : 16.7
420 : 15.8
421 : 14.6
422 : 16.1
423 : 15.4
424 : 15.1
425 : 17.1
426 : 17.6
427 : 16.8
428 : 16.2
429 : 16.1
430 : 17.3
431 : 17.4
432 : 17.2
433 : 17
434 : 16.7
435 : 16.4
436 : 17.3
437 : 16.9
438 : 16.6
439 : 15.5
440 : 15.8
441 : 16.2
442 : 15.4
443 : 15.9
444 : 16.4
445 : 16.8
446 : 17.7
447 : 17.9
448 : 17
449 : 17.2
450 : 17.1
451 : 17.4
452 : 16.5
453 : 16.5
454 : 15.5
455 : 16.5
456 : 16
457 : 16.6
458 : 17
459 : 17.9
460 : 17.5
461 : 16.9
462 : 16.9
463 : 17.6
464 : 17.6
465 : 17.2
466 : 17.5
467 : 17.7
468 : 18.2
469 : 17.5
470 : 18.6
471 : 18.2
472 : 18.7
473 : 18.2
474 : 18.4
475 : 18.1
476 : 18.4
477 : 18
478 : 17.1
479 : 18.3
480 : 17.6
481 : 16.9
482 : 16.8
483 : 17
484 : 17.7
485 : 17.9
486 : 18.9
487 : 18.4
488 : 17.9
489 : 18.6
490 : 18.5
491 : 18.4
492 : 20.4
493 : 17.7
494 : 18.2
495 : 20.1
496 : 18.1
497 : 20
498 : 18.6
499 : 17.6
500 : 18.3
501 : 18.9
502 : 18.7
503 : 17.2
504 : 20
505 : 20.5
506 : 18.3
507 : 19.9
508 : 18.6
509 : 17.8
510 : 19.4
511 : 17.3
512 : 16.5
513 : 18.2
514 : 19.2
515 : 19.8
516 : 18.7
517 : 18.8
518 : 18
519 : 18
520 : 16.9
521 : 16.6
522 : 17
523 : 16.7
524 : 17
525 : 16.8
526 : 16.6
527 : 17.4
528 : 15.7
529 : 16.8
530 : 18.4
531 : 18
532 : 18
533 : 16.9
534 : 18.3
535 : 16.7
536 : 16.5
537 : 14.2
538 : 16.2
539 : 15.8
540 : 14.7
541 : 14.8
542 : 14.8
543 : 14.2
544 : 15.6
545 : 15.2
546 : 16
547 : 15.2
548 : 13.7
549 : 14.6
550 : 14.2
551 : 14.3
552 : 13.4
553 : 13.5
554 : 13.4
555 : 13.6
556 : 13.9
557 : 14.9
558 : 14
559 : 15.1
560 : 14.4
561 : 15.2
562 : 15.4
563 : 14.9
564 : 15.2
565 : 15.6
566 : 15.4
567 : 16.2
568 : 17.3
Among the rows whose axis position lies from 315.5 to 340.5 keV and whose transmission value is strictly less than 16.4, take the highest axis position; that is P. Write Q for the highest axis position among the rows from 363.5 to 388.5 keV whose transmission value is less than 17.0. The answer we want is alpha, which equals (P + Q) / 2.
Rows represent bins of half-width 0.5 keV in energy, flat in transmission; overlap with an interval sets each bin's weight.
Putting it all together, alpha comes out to 364.0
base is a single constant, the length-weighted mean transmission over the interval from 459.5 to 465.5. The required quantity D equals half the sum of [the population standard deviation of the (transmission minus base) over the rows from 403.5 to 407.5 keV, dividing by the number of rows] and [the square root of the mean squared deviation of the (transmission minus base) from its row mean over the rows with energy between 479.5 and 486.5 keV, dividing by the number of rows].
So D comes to 0.55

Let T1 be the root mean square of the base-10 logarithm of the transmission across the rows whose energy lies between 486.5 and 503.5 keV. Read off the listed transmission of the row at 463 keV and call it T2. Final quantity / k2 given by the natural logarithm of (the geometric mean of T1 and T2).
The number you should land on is 1.55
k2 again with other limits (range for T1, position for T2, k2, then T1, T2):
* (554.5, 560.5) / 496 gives 1.52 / 1.156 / 18.1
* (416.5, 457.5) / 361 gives 1.49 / 1.216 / 16.3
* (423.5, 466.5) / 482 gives 1.51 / 1.225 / 16.8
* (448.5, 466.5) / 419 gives 1.51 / 1.229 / 16.7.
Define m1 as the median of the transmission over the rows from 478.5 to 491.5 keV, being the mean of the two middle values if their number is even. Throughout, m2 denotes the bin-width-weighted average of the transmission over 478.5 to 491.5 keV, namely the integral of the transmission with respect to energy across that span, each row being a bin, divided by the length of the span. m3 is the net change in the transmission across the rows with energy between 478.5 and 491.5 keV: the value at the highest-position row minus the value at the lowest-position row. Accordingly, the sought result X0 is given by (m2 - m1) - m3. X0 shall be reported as -0.1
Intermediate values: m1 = 18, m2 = 18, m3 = 0.1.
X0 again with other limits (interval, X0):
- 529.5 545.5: 3.3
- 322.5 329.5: 0.4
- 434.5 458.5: -0.6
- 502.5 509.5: -0.3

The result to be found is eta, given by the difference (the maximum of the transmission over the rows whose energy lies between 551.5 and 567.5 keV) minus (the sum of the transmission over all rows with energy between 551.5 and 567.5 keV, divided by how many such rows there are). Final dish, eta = 1.6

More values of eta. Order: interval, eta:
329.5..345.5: 1.0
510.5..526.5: 2.2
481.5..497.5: 2.0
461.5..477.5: 0.8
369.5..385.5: 1.6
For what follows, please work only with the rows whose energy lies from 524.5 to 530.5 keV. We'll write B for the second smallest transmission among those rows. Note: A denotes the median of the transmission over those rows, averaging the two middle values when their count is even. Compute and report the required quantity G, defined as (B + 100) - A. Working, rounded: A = 16.8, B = 16.6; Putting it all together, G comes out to 99.8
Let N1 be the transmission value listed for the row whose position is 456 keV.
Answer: 16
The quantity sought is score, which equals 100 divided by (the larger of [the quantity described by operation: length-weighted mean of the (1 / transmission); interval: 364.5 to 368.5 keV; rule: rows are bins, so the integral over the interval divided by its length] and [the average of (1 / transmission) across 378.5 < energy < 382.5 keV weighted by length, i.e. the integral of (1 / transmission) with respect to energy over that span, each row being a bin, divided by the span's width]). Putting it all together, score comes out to 1437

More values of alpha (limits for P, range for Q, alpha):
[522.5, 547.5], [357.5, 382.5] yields 464.5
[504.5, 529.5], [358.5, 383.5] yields 455.5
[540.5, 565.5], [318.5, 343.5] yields 454.0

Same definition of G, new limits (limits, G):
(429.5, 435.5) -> 99.6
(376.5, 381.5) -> 99.2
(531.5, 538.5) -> 99.5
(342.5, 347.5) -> 99.9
